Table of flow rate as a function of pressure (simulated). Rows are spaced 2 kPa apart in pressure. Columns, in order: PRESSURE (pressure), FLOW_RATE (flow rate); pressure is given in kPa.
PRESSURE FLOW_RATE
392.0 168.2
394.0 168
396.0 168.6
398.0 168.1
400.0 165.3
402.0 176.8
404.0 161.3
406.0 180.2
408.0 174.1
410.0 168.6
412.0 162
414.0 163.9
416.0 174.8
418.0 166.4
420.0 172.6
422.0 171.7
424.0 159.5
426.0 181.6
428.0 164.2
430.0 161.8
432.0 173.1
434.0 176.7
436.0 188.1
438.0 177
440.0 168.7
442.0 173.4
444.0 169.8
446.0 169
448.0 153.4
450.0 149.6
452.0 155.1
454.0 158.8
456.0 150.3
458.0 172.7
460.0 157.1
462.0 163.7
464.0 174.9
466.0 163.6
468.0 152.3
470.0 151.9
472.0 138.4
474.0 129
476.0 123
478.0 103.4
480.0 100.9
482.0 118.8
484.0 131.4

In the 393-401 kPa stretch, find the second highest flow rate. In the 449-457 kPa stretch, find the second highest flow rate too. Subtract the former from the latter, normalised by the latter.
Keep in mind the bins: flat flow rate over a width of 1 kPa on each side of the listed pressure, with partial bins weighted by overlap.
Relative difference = -0.08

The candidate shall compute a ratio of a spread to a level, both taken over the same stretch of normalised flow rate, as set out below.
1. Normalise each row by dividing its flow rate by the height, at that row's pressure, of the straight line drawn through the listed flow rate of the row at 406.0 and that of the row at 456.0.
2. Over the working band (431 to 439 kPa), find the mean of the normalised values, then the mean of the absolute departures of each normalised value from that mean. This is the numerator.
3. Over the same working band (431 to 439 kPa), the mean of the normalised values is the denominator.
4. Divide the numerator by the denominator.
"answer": 0.0287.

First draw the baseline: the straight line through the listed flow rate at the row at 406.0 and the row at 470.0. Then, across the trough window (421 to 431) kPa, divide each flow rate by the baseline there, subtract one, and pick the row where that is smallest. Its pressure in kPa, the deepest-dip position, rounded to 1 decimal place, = 424.0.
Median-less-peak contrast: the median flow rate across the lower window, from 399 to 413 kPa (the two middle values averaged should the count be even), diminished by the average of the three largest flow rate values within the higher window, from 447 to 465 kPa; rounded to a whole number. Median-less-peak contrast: -2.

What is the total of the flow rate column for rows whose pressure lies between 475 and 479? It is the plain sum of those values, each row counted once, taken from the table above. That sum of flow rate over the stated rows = 226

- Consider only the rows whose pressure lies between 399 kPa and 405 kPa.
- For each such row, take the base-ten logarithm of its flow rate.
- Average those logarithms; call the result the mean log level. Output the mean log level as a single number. 2.22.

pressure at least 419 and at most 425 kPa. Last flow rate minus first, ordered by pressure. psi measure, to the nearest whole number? -13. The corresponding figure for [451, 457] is -5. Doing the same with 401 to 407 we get 3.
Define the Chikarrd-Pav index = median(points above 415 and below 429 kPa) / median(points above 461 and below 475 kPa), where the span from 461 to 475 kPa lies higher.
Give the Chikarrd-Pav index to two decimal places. 1.13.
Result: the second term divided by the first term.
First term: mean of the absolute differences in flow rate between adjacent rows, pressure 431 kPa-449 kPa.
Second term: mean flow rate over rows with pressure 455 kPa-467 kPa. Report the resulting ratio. 22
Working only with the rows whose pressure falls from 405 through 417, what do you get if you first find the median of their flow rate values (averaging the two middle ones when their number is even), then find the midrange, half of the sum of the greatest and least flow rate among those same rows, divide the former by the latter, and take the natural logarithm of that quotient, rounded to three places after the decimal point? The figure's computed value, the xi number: 0.001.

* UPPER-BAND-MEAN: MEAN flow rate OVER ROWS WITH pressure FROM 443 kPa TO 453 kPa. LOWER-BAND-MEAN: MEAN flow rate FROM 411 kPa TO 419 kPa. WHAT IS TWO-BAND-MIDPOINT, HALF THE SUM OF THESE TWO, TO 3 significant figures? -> 163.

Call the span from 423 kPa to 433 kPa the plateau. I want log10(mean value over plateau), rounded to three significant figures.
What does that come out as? 2.23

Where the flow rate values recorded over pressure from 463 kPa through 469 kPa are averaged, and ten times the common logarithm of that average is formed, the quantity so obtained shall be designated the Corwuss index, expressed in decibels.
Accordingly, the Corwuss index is 22.1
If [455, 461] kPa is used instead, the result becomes 22.0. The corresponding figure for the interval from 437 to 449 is 22.3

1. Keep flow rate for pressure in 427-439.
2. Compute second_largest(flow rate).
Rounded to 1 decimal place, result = 177.0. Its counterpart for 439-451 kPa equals 169.8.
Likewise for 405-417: 174.8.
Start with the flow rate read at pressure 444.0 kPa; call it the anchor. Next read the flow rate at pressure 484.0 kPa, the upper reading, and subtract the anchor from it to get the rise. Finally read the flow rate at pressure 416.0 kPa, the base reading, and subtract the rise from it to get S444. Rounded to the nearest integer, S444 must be 213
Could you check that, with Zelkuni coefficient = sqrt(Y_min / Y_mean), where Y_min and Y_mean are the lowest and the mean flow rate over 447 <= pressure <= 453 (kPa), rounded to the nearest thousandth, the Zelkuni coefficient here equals 0.990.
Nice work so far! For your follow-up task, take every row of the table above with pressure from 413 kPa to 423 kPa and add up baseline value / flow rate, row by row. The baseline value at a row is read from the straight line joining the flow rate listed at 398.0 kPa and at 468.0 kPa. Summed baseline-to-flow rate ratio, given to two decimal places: 4.82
